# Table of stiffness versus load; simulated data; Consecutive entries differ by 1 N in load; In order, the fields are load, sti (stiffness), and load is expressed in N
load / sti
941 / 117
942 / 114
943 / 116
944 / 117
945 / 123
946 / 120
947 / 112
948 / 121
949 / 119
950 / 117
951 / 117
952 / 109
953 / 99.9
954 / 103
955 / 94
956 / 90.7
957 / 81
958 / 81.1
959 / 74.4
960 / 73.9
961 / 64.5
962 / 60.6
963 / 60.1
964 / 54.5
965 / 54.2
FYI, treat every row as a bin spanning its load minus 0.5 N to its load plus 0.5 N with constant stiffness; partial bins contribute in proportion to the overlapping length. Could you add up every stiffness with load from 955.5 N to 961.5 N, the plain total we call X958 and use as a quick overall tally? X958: 466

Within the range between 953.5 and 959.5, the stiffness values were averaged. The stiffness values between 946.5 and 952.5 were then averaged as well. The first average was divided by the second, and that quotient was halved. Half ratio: 0.38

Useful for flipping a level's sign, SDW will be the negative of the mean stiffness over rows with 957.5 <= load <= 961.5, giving -73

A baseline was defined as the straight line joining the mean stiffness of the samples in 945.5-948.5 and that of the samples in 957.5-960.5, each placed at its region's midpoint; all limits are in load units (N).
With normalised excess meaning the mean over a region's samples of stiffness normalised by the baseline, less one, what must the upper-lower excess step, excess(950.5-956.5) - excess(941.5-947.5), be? 0.14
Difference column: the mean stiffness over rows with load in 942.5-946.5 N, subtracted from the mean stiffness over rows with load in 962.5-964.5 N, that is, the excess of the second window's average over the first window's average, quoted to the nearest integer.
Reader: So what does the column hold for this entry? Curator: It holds -62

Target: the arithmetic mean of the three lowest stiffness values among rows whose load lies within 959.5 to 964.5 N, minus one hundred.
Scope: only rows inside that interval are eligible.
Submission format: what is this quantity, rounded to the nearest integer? -42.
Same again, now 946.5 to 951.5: 15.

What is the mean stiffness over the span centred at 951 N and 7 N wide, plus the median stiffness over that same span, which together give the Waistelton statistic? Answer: 229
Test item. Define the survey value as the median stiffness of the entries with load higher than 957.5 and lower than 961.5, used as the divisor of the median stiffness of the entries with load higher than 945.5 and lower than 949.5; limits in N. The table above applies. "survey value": 1.61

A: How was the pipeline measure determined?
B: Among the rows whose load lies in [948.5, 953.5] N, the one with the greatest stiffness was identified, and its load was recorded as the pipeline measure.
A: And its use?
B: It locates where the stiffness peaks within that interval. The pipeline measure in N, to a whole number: 949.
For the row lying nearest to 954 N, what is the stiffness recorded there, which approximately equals 103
